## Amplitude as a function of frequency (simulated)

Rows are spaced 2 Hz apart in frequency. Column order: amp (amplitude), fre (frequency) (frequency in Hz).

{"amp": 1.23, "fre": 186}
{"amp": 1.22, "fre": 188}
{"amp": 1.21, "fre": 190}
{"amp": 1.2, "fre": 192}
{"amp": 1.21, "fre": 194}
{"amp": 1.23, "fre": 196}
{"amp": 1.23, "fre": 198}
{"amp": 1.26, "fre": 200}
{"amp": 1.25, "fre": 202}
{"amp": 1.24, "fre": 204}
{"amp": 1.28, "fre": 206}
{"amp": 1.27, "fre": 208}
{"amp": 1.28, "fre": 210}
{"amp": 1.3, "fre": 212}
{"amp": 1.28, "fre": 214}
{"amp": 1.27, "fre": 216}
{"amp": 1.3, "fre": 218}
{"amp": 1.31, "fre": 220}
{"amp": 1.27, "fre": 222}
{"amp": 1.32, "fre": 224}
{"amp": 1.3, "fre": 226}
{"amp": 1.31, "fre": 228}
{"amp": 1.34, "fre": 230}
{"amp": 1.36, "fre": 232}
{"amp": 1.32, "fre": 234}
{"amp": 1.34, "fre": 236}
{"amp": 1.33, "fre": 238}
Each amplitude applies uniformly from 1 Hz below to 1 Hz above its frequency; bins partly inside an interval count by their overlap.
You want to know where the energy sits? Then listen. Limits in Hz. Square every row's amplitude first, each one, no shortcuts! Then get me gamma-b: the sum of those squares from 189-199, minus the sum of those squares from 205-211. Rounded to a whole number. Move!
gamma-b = 3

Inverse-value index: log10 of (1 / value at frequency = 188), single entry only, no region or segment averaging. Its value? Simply -0.086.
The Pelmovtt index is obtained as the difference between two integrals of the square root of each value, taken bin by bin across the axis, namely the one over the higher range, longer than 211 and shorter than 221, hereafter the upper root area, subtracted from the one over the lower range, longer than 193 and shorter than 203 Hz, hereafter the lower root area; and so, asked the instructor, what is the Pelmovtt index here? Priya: -0.249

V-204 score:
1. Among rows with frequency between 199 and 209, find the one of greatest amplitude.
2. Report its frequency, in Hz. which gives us 206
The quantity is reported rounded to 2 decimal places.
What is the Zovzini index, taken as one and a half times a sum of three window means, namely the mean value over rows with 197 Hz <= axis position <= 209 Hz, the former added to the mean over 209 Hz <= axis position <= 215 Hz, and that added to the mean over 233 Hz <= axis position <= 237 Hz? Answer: 5.81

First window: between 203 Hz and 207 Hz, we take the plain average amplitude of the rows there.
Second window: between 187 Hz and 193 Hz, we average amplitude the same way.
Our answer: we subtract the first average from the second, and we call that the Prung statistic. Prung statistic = -0.050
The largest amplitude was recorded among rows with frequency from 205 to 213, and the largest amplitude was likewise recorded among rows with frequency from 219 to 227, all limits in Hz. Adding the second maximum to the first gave 2.620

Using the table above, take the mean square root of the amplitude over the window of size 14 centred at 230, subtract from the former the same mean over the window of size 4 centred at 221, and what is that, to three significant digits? 0.0162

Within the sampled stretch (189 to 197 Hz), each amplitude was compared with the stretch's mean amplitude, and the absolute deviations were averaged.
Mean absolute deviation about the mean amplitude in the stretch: 0.009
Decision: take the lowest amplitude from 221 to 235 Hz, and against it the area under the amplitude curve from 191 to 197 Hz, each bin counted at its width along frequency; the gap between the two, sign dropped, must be 6.0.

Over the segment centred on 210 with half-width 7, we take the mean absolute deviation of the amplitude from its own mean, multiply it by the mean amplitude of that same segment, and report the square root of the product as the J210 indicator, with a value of 0.12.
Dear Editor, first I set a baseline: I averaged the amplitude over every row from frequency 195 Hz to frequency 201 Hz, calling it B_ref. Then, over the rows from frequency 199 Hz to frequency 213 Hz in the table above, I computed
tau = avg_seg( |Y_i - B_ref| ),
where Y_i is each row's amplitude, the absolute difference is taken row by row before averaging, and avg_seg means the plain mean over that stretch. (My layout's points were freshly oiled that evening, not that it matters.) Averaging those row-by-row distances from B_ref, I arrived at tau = 0.029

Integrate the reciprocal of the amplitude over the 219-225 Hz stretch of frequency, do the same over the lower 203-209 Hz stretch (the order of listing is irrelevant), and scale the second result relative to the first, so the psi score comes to 1.03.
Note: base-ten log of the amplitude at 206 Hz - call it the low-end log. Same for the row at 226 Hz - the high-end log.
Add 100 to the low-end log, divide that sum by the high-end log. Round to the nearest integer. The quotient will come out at 879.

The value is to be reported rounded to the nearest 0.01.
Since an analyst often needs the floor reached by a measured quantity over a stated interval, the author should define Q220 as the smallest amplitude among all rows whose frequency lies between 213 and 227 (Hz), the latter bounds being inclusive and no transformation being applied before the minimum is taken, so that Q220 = 1.27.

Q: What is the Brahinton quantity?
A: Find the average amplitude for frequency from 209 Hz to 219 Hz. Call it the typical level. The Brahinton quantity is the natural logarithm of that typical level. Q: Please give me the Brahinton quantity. 0.25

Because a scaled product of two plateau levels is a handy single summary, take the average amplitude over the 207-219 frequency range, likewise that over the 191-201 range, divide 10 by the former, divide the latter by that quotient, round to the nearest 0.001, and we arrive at 0.157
